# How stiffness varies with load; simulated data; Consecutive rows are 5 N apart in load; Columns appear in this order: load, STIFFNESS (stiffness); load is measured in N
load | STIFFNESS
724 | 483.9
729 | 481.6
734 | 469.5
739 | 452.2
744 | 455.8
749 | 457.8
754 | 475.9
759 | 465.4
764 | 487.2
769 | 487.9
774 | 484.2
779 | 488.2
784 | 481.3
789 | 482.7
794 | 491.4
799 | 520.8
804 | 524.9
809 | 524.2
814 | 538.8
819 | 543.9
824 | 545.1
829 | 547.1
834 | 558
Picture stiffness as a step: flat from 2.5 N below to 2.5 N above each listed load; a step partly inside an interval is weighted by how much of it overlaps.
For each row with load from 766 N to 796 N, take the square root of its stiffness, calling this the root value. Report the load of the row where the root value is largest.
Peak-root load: 794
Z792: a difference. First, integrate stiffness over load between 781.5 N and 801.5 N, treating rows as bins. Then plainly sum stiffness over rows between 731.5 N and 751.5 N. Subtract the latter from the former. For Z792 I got 8046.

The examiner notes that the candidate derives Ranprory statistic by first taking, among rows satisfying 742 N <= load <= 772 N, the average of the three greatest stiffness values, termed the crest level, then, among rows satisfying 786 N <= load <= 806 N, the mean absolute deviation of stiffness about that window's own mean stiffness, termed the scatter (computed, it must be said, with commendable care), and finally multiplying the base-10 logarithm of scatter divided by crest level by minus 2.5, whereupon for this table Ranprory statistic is 3.6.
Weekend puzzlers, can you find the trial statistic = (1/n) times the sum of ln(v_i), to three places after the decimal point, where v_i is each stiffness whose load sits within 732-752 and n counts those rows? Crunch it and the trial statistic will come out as 6.129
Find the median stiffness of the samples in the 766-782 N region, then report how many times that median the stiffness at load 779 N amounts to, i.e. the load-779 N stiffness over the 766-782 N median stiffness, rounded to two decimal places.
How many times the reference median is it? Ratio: 1.00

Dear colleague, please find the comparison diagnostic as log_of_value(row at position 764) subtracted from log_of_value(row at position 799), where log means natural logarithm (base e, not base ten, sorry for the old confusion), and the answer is 0.07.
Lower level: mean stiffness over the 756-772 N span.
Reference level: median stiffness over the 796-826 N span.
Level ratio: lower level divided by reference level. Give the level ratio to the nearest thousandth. 0.903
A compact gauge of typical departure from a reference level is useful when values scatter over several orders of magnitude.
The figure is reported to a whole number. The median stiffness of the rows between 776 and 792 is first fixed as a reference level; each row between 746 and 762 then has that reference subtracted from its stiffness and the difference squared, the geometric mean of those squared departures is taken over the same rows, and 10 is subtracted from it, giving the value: 195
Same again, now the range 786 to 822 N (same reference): -10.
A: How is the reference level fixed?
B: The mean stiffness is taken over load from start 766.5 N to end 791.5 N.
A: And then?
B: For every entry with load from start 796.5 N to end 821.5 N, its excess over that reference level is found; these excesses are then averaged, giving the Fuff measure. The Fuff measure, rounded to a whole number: 46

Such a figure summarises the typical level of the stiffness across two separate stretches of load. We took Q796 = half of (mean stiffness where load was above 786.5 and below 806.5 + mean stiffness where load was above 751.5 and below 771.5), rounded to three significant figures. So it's 492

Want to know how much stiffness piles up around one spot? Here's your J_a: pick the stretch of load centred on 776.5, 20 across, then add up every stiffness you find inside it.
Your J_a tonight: 1942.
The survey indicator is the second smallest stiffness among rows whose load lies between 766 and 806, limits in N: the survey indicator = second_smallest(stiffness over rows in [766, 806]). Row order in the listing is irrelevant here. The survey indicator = 482.7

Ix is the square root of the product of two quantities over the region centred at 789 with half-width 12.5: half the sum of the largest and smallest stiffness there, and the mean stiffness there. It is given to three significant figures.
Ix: 497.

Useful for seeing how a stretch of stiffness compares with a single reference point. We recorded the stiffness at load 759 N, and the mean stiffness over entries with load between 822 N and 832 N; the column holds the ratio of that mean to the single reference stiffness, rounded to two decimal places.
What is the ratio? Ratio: 1.17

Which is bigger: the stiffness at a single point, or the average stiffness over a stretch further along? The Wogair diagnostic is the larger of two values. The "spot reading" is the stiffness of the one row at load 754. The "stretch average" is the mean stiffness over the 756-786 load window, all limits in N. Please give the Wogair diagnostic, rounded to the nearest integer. 482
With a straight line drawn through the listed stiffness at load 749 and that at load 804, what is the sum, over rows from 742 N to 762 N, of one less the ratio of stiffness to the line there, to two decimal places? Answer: -0.03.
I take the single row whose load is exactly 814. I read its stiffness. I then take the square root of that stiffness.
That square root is 23.2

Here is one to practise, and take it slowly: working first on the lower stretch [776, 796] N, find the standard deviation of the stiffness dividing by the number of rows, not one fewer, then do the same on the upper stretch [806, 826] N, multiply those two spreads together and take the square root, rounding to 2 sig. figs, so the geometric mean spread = 5.8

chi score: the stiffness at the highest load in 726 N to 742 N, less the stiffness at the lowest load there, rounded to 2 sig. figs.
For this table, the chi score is -29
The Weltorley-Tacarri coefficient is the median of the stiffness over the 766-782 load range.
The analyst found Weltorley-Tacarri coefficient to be 488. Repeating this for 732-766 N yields 465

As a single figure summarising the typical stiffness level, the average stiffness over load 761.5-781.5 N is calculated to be 487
